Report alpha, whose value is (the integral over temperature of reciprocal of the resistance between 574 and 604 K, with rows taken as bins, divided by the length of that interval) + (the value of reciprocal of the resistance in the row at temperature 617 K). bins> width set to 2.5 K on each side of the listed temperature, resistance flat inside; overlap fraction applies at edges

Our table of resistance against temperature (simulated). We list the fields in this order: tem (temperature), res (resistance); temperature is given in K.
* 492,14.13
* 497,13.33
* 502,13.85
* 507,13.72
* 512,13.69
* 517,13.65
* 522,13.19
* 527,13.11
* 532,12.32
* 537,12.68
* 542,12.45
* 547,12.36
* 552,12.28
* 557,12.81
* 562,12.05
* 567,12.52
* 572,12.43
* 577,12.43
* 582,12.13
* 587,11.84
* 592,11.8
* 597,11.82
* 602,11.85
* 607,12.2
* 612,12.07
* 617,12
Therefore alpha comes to 0.167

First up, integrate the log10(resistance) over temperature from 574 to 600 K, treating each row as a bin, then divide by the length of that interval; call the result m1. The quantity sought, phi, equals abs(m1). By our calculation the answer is 1.08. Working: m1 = 1.08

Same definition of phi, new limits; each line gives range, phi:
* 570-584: 1.09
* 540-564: 1.09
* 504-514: 1.14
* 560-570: 1.09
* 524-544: 1.10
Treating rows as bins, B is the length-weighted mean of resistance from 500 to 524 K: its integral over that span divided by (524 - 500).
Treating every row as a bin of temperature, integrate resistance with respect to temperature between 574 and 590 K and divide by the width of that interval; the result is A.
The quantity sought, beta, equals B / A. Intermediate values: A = 12.1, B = 13.6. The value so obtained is 1.12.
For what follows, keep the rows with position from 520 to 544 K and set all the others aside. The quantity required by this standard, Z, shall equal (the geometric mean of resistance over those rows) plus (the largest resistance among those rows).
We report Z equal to 25.9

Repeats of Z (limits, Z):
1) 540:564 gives 25.2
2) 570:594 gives 24.6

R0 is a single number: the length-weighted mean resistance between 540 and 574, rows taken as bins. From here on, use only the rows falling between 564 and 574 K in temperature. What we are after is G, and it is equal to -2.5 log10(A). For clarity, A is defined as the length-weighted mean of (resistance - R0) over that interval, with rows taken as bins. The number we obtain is 3.4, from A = 0.04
